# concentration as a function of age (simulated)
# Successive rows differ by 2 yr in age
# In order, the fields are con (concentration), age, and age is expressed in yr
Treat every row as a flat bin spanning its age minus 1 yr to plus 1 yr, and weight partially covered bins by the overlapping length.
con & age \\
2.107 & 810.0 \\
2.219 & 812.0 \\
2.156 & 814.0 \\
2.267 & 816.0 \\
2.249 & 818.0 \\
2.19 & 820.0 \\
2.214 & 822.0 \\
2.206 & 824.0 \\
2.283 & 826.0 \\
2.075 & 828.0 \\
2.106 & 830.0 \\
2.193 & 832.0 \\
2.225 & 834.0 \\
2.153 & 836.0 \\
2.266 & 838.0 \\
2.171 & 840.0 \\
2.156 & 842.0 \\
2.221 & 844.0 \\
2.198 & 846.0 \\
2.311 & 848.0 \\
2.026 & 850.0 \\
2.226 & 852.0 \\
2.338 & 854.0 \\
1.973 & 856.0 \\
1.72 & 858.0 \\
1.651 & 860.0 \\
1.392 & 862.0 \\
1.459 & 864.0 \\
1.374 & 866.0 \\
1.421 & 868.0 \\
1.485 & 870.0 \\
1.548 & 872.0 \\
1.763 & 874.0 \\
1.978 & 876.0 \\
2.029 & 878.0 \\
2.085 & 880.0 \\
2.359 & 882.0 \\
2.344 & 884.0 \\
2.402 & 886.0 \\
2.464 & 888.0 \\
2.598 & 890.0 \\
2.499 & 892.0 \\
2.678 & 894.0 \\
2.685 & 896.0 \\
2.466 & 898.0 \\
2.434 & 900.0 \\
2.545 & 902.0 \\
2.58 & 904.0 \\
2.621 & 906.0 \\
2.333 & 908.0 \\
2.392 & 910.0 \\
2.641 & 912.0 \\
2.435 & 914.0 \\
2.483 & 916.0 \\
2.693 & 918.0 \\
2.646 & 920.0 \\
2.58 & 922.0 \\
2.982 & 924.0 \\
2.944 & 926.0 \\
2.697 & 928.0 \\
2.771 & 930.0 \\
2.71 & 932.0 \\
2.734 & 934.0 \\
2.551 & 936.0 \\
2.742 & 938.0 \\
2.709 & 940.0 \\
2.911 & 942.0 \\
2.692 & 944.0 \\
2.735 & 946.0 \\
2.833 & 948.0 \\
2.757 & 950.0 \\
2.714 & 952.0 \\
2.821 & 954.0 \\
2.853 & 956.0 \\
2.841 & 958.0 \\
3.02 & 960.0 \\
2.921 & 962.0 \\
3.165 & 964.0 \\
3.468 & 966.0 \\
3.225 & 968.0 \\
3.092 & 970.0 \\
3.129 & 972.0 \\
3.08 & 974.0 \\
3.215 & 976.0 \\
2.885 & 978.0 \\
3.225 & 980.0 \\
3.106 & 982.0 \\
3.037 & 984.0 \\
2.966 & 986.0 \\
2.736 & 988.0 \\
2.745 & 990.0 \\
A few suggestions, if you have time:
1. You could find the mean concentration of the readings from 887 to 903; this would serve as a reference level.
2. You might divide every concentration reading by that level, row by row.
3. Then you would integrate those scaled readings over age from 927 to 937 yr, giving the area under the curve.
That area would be 11 yr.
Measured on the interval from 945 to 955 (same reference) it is 11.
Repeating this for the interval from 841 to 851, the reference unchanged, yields 9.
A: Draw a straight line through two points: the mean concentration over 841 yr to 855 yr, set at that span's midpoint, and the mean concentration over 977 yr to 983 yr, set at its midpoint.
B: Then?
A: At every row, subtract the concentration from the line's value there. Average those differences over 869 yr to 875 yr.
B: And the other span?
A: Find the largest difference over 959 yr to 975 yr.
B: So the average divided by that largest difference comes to 22.9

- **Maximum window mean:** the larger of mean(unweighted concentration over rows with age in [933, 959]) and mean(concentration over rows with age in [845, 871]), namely 2.76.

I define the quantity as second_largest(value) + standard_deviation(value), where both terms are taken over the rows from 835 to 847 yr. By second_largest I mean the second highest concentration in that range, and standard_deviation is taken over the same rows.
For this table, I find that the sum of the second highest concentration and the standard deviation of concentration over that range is 2.26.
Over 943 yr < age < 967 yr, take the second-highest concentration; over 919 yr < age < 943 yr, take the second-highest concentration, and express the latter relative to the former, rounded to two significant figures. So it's 0.93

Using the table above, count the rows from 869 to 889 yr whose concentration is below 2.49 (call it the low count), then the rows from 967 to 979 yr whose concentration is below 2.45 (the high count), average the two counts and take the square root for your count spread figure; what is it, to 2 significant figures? 2.2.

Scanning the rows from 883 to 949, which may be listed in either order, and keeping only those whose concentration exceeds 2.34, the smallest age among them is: 884.0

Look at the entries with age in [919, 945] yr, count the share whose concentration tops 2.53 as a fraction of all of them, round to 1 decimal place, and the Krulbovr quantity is 1.0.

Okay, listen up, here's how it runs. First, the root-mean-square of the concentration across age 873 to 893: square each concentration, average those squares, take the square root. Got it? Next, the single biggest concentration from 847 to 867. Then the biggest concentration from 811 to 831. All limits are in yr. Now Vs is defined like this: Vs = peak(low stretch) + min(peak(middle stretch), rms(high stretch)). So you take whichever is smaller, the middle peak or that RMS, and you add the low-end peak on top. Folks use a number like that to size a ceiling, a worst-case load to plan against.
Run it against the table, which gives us 4.55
